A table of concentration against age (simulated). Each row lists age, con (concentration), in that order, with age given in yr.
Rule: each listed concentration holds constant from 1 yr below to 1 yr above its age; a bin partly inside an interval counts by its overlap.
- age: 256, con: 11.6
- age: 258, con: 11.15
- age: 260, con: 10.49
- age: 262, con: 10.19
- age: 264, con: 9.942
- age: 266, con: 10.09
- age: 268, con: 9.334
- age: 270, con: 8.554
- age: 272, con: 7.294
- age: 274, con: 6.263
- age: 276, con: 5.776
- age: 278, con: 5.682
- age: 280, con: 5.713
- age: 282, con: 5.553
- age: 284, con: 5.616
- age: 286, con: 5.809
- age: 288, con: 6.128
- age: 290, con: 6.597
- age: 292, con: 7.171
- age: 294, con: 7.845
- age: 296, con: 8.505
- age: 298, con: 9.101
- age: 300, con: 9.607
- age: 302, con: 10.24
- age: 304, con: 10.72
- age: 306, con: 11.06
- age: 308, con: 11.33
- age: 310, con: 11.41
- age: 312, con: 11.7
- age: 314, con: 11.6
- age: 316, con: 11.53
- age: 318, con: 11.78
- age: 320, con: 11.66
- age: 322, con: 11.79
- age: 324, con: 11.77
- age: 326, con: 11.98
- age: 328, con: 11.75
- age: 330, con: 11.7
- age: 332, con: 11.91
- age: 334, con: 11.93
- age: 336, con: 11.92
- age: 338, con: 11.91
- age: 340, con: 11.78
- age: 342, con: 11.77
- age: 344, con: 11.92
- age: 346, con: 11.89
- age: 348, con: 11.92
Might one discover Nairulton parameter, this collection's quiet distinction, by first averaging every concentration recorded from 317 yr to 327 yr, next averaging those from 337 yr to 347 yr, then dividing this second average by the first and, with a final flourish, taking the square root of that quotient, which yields 1.0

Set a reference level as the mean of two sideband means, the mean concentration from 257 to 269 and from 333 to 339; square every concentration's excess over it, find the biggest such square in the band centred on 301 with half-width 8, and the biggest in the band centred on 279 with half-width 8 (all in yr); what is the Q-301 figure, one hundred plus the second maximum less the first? 120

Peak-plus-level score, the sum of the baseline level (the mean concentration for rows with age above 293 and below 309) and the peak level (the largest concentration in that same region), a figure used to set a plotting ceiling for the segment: 21.1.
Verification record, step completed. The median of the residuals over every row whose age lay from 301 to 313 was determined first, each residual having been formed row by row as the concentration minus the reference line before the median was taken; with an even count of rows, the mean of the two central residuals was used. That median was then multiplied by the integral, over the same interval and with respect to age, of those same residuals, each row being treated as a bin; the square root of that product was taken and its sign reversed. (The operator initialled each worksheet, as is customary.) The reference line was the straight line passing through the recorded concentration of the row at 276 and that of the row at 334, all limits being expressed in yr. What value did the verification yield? -7.06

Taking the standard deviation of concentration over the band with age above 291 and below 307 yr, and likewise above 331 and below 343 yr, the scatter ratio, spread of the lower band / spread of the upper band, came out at 19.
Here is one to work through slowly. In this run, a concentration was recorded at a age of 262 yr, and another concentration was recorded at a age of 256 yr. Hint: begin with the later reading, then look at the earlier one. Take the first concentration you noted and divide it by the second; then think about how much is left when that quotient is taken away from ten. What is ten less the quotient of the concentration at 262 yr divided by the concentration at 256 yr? 9.12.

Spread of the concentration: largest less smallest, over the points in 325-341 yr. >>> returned 0.28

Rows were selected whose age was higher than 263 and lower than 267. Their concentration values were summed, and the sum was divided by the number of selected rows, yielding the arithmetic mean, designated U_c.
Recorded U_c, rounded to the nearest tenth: 10.0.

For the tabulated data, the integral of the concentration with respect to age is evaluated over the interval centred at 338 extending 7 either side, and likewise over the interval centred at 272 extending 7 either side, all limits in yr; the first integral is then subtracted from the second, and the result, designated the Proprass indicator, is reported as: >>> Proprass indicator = -60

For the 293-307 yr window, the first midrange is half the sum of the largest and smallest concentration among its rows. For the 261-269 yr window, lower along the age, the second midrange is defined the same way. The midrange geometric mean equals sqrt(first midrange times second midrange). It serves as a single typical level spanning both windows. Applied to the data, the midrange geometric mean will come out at 9.6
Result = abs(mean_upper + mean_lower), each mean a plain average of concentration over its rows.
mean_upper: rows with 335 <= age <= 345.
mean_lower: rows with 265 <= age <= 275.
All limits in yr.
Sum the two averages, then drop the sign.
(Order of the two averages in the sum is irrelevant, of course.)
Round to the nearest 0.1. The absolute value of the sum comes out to 20.2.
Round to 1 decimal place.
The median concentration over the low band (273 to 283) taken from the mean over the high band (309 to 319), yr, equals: 5.9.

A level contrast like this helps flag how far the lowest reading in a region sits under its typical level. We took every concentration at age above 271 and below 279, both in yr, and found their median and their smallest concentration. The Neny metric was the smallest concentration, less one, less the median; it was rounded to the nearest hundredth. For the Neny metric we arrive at -1.34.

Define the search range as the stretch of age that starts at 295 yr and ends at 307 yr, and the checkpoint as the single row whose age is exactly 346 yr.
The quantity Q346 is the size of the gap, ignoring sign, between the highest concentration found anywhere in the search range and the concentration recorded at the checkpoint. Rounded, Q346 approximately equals 0.83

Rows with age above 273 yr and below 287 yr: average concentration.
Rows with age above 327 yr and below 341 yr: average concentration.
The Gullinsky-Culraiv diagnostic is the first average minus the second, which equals -6.1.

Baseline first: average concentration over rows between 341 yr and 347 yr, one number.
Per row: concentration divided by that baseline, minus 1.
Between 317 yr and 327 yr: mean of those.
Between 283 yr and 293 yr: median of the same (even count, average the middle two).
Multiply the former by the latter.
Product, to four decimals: 0.0026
